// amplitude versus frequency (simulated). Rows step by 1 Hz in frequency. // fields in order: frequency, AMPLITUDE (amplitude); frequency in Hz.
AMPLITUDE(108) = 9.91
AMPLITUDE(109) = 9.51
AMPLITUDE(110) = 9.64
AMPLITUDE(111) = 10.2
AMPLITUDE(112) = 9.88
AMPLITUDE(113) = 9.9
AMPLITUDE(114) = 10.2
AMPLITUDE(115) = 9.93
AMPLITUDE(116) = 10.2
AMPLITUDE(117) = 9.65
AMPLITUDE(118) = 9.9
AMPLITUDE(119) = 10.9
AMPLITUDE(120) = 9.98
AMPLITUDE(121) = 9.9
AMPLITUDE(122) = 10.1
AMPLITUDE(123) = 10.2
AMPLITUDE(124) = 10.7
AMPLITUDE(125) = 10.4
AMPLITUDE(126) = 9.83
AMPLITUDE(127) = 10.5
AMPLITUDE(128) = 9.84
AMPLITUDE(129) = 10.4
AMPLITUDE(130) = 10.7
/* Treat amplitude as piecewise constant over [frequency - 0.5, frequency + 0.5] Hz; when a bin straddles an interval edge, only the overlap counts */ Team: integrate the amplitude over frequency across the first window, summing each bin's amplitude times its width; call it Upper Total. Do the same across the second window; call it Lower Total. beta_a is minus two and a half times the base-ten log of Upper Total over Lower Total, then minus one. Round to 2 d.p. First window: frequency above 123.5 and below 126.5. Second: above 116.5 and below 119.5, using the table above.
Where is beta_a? -1.02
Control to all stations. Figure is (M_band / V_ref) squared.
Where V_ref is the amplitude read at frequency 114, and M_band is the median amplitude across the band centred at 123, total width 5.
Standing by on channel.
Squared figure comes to 1.00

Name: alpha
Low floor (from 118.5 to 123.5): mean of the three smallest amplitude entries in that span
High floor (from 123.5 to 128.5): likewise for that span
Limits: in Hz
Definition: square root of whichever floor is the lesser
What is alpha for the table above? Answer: 3.16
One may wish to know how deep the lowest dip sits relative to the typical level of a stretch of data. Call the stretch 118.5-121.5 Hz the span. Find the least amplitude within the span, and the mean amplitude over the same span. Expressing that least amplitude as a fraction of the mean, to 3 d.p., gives 0.965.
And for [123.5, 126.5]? 0.953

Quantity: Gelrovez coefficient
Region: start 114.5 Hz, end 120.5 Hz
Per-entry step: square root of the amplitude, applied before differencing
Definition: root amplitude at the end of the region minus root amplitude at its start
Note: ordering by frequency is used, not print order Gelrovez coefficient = 0.01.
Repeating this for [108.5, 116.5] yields 0.11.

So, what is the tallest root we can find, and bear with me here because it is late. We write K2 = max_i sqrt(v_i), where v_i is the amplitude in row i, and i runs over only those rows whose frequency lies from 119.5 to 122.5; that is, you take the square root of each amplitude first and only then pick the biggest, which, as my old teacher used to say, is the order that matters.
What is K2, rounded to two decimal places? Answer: 3.18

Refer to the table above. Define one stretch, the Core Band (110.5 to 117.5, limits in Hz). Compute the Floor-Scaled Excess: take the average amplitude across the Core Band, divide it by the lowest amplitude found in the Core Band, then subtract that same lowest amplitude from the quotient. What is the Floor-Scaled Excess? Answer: -8.61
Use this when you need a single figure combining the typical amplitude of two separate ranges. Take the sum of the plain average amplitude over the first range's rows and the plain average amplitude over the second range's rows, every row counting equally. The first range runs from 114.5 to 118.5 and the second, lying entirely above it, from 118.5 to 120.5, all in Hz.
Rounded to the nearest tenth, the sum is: 20.4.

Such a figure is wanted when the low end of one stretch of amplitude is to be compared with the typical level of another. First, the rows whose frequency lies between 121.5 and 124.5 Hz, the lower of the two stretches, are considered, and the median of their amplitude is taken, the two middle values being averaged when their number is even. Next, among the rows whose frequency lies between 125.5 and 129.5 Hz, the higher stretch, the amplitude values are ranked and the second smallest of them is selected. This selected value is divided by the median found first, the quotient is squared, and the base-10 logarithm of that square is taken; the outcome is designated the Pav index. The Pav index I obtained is -0.031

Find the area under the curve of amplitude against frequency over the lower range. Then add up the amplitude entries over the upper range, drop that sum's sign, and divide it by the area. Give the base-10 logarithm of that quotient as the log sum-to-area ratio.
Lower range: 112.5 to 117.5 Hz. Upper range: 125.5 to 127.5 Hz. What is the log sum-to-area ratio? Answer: -0.4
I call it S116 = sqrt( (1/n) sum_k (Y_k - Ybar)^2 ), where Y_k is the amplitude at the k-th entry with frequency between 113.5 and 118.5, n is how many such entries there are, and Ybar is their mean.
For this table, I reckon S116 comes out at 0.21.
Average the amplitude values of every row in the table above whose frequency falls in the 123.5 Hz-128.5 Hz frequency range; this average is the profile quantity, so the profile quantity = 10.3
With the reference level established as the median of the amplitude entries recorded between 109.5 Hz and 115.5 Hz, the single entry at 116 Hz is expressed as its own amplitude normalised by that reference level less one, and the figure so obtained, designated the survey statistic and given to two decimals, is 0.03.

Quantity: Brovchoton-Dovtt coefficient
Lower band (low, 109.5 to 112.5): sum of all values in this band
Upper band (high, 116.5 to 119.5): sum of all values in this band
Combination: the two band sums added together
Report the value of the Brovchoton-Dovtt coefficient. 60.2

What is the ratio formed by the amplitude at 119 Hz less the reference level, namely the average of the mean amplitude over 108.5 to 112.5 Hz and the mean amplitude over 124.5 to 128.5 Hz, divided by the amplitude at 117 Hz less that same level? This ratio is -2.8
